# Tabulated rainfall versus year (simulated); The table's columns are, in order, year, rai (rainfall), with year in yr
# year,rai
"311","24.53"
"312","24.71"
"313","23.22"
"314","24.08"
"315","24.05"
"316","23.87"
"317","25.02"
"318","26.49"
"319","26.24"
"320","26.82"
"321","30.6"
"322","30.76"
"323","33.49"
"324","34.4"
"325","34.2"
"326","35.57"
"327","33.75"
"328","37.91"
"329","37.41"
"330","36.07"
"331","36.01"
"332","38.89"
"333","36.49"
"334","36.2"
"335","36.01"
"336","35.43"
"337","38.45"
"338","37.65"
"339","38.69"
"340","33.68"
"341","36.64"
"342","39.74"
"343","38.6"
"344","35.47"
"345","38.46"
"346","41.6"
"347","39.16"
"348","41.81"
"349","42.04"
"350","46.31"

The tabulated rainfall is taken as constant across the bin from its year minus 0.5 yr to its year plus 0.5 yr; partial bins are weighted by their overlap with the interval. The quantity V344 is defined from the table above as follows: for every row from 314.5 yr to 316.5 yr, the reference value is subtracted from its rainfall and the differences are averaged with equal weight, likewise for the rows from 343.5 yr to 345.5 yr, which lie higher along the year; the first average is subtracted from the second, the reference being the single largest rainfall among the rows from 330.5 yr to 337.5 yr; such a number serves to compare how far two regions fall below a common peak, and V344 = 13.0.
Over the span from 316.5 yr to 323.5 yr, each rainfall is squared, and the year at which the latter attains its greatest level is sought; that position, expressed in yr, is 323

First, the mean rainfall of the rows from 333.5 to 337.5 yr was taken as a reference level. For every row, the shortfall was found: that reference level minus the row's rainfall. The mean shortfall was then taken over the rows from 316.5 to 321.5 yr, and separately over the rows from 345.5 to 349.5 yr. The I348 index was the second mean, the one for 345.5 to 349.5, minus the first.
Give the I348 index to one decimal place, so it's -14.1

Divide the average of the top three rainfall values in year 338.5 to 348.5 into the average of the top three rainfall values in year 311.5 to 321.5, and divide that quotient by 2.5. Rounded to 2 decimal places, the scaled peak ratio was 0.27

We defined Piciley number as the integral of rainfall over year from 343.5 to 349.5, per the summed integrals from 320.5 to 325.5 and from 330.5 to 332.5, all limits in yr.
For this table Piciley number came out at 1.0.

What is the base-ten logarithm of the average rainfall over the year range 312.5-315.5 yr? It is 1.38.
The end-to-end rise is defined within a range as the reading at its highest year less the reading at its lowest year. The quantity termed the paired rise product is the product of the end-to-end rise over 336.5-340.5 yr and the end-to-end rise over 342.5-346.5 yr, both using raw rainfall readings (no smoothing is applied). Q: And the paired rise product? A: -14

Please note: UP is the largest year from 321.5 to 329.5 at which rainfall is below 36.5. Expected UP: 327 yr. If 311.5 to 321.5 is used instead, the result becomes 321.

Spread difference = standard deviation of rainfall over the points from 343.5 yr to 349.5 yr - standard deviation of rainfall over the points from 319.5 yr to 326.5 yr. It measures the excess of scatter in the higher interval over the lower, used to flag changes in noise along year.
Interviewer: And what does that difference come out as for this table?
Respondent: -0.46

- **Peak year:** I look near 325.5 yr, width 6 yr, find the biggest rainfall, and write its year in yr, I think 328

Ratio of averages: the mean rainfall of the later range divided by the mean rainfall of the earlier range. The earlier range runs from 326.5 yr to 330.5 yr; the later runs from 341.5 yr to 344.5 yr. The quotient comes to 1.05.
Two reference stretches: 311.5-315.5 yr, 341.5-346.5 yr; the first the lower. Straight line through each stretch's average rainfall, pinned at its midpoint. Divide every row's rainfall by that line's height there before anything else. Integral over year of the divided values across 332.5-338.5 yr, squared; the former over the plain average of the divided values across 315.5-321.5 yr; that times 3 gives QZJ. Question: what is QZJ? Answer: 121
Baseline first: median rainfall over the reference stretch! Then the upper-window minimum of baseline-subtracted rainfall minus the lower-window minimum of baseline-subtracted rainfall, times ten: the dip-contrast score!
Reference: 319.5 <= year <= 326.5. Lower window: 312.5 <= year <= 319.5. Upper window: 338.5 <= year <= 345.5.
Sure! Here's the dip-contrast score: 105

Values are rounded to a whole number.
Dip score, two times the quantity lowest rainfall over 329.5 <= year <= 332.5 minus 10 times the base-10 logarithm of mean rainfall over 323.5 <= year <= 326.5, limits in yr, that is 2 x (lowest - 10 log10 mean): 41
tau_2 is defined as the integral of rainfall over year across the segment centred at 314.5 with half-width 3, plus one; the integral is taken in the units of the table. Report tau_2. 146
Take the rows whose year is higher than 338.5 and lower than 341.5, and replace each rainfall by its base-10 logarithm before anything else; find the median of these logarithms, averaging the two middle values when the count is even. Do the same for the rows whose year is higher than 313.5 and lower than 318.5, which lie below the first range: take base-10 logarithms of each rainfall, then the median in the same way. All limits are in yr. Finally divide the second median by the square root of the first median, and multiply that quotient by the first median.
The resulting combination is 1.73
